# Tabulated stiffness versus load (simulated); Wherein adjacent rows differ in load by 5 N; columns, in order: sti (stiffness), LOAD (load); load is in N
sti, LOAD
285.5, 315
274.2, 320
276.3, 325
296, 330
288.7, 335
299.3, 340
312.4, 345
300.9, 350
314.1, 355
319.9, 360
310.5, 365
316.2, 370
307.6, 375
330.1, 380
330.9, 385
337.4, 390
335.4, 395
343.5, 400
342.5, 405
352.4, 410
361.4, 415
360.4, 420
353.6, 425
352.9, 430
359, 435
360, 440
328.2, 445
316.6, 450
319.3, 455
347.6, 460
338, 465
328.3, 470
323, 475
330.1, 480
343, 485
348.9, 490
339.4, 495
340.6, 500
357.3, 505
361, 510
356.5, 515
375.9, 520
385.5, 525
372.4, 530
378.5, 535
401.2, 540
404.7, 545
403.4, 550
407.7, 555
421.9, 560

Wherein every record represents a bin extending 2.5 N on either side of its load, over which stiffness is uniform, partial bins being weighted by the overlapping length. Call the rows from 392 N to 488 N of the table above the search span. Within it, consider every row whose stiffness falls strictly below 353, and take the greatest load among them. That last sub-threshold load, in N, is 485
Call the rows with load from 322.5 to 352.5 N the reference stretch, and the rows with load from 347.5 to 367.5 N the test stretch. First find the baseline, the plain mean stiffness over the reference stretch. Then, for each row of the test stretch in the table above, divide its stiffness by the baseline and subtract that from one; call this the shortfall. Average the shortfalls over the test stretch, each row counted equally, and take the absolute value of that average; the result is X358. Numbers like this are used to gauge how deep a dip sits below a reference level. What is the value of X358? 0.05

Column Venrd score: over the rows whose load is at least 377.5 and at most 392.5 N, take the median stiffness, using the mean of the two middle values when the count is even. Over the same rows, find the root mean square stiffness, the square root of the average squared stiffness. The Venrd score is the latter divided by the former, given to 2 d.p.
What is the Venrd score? 1.01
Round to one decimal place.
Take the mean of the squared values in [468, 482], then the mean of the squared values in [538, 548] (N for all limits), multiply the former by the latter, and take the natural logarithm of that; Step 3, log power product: 23.6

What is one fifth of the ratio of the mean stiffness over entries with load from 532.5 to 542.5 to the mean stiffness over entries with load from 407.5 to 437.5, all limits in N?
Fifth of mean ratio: 0.219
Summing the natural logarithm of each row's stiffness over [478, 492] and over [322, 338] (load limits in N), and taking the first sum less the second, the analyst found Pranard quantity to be 0.5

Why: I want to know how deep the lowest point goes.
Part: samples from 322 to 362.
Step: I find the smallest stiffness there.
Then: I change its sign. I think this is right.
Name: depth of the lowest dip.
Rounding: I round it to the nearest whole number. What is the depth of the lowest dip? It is -276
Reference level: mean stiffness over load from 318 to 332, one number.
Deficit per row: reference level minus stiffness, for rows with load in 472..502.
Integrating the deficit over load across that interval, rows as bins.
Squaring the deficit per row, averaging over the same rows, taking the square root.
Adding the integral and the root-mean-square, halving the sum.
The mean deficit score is -802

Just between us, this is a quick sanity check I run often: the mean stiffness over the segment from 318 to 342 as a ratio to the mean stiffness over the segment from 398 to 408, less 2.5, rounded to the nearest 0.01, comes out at -1.66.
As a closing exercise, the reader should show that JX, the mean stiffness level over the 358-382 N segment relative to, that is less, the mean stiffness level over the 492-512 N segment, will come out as -33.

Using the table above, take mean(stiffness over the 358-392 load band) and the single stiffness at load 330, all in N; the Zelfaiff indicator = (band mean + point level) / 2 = 309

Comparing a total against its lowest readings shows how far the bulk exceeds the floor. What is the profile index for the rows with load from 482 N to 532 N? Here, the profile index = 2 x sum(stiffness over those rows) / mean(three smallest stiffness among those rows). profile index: 21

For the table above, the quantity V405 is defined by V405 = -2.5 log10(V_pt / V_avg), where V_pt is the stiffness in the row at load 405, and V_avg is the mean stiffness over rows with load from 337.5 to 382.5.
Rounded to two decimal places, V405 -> -0.10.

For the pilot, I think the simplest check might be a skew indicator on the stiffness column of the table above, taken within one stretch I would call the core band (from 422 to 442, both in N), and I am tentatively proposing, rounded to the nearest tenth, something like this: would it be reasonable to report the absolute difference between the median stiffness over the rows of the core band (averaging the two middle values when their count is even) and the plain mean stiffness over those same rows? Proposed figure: 0.1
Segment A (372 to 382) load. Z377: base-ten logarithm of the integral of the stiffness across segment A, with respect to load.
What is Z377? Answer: 3.50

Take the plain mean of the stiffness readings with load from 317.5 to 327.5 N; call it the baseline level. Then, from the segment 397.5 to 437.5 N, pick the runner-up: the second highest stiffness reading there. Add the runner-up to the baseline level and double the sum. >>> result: 1271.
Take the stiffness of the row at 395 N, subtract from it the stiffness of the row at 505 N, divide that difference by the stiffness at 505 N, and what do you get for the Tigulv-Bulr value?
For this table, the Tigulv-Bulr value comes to -0.061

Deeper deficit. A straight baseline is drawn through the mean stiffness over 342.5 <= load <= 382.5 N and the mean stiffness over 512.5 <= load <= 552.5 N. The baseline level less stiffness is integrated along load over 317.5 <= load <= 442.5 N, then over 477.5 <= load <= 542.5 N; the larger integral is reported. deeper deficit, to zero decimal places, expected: 949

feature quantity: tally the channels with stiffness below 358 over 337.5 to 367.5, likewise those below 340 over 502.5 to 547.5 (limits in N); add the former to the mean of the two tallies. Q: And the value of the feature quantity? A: 9.0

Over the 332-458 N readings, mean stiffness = 330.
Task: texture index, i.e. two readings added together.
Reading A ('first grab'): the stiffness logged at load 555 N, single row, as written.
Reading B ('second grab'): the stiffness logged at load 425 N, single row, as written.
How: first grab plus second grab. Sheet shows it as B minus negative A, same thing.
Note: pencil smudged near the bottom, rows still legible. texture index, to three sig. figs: 761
